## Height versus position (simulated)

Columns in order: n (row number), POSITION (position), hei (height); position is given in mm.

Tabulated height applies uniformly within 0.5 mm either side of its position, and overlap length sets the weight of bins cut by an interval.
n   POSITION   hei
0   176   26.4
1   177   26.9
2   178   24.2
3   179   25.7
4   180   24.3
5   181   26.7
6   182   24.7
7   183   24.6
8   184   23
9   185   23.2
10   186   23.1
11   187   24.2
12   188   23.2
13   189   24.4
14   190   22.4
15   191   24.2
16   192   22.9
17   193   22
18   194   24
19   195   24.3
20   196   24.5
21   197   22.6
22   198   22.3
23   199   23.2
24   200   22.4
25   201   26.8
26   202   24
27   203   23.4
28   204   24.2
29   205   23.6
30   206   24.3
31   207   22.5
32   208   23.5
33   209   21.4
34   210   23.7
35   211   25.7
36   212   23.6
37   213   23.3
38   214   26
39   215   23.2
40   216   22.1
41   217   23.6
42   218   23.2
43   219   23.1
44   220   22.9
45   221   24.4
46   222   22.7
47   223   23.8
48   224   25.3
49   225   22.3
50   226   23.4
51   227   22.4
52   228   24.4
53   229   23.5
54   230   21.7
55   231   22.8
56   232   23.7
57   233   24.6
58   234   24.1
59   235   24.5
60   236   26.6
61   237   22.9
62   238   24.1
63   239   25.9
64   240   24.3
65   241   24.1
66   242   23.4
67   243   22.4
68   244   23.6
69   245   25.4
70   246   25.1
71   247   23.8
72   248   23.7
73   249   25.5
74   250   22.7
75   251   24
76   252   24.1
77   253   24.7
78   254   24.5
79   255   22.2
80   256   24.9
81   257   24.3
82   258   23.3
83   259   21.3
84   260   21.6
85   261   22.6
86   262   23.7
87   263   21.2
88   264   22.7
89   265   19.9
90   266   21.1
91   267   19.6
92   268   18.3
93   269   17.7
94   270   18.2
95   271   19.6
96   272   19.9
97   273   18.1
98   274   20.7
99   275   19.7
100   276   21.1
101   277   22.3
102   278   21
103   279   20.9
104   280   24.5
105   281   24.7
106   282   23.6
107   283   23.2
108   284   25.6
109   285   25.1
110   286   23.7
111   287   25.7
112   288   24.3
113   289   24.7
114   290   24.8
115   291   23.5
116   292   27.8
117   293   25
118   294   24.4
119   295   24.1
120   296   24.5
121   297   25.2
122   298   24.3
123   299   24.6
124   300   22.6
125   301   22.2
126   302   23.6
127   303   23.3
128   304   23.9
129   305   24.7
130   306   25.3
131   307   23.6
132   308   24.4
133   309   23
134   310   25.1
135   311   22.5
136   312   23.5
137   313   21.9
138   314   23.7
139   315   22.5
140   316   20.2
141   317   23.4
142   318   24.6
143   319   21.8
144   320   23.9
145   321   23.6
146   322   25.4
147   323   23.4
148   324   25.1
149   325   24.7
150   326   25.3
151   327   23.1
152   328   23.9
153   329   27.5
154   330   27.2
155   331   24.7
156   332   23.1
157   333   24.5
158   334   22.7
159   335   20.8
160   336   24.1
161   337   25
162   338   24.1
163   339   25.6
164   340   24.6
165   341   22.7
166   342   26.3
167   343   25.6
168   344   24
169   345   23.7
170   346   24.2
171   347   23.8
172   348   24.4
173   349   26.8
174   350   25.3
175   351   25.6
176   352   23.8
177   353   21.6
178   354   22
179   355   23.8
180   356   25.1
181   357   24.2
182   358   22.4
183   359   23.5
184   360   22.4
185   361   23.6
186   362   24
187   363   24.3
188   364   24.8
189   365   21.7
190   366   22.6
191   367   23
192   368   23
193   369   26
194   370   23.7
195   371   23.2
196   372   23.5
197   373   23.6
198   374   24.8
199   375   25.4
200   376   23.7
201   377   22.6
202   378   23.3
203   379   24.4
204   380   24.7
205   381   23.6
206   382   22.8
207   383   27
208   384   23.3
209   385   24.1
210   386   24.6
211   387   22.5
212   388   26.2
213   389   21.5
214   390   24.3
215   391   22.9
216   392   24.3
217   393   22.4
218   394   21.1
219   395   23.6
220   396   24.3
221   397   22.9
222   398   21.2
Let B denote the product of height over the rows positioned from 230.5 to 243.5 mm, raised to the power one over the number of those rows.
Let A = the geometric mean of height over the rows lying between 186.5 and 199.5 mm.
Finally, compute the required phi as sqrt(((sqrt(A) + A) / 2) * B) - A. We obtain -4.95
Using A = 23.4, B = 24.1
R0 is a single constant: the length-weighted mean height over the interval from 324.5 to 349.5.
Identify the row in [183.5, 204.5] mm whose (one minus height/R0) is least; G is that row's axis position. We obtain 201 mm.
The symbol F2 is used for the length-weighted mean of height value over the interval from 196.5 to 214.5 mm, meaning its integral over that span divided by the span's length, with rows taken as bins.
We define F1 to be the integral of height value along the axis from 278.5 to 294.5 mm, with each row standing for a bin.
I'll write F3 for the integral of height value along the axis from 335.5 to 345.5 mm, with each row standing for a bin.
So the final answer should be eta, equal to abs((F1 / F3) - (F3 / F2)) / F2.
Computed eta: 0.4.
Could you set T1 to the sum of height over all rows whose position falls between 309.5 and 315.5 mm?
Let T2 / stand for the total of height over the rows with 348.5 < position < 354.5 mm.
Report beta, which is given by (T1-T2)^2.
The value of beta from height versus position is 35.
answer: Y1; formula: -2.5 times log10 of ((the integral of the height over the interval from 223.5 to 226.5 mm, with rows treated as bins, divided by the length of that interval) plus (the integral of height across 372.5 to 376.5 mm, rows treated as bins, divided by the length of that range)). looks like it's -4.204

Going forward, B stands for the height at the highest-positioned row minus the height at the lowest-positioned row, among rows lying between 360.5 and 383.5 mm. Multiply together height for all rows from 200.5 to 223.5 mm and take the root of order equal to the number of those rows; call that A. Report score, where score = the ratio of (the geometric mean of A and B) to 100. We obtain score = 0.09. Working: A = 23.7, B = 3.4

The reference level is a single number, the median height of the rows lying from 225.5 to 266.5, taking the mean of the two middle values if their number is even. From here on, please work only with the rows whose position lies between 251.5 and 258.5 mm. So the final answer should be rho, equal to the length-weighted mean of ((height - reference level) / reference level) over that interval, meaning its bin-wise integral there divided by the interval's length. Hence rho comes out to 0.013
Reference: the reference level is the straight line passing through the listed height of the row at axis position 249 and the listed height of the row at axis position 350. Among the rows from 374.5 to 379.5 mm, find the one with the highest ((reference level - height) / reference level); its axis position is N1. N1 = 377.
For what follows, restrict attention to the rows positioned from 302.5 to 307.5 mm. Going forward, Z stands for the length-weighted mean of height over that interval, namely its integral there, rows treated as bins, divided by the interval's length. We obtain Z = 24.2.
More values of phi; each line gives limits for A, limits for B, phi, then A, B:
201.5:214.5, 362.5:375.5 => -5.30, 23.8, 23.8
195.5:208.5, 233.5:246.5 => -5.01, 23.6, 24.3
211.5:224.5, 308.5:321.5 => -5.51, 23.6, 23.0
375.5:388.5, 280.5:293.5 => -5.12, 24.0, 24.7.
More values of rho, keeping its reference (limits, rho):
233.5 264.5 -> 0.003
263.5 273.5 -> -0.177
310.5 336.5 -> 0.001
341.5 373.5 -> 0.009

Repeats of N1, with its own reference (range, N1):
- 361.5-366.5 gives 365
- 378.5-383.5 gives 382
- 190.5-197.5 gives 193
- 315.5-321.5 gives 316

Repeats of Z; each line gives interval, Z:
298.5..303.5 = 23.3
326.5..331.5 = 25.3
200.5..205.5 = 24.4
